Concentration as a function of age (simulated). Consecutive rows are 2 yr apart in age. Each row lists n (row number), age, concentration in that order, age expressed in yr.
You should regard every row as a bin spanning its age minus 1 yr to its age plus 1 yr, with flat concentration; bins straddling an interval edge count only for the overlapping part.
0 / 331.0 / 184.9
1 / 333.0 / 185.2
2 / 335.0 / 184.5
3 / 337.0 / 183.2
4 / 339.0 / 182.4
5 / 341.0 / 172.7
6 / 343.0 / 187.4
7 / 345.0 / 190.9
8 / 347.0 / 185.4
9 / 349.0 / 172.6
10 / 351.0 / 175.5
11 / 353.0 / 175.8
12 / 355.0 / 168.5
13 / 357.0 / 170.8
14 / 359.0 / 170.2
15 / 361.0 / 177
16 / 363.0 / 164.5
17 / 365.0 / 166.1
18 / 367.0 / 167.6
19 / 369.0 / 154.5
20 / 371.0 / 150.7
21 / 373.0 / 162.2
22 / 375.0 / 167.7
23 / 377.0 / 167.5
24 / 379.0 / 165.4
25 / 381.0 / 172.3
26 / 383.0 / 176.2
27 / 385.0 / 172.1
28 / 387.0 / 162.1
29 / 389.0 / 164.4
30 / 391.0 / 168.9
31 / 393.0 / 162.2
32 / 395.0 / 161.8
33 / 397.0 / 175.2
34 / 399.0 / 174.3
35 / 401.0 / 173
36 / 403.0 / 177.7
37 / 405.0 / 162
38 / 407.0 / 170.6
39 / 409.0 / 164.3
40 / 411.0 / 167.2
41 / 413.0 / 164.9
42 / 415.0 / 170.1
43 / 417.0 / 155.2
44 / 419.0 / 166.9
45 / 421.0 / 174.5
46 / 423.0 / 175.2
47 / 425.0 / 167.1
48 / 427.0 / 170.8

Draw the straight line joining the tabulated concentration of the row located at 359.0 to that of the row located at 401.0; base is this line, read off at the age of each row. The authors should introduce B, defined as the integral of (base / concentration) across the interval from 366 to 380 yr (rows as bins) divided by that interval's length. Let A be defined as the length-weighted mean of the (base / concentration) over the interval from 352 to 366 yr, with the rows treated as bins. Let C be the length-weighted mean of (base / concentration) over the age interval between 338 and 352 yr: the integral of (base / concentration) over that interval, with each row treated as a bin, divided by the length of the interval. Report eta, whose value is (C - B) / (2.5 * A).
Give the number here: -0.048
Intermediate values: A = 1.00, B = 1.06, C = 0.94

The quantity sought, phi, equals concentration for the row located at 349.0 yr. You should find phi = 172.6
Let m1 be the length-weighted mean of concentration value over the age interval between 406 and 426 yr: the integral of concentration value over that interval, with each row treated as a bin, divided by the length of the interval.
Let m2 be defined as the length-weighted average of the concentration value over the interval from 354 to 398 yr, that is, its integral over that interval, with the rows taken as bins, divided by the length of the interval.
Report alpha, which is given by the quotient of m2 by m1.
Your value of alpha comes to 0.99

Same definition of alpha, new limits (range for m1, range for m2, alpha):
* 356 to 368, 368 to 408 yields 0.99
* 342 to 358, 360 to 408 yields 0.94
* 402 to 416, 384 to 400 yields 1.00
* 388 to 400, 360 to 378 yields 0.98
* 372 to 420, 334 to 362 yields 1.06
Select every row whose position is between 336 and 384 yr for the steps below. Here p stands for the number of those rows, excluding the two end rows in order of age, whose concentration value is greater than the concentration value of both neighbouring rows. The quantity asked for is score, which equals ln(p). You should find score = 1.8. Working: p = 6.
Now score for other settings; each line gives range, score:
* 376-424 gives 1.9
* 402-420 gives 1.1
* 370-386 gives 0.7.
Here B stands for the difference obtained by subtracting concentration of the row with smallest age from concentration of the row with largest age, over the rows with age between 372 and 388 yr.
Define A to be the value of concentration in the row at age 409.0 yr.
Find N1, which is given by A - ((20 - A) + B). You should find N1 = 309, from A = 164.3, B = 0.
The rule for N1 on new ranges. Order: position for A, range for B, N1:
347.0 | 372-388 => 351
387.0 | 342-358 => 321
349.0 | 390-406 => 332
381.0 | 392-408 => 316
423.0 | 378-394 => 334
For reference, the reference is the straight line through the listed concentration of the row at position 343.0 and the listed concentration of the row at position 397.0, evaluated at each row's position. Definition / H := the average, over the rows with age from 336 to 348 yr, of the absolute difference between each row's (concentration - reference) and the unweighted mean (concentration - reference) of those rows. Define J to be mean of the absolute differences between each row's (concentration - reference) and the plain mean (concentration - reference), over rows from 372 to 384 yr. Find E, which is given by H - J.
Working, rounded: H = 4.9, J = 4.40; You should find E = 0.5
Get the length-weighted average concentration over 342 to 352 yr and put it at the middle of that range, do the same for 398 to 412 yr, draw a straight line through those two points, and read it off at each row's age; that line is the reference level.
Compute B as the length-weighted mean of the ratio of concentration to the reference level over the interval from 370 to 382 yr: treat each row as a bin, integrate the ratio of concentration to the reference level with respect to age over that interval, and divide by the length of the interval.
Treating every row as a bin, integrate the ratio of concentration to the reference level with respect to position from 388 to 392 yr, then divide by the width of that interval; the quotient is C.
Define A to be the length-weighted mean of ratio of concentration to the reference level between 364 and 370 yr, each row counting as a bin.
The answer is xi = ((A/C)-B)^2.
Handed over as 0.0003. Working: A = 0.91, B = 0.93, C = 0.96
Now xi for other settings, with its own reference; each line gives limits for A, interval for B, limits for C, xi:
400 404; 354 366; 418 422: 0.0036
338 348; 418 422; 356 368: 0.0013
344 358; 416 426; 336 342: 0.0001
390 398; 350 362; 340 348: 0.0000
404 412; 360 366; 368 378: 0.0181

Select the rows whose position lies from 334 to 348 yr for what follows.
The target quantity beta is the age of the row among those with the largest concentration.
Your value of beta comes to 345.0 yr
